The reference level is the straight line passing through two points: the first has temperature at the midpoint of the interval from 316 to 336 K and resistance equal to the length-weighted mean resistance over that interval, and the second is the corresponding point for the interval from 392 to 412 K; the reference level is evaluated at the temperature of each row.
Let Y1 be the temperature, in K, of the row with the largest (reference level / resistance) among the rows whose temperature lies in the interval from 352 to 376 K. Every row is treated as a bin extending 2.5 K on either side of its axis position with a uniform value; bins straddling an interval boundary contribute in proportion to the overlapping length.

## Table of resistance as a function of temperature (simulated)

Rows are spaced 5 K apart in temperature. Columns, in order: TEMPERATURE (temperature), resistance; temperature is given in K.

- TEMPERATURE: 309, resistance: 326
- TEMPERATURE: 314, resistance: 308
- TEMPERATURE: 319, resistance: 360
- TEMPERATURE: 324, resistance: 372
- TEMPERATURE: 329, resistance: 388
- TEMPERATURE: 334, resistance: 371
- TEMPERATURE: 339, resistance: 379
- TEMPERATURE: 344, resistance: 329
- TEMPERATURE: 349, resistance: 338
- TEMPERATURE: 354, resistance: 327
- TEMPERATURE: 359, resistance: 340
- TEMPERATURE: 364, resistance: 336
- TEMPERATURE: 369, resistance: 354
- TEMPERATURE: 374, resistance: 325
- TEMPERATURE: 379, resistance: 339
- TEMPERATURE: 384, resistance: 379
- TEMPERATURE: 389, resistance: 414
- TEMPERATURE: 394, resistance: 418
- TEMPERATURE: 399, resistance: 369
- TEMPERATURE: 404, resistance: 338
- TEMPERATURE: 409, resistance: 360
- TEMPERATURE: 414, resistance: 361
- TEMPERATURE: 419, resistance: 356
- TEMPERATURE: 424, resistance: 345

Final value 374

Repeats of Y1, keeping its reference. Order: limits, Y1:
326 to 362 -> 354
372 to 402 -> 374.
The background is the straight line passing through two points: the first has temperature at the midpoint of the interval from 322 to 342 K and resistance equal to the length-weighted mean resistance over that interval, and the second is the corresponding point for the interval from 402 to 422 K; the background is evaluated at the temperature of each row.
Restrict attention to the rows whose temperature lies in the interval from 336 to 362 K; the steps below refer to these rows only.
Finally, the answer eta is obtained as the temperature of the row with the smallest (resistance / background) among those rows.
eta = 344 K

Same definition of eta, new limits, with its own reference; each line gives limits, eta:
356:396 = 374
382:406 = 404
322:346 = 344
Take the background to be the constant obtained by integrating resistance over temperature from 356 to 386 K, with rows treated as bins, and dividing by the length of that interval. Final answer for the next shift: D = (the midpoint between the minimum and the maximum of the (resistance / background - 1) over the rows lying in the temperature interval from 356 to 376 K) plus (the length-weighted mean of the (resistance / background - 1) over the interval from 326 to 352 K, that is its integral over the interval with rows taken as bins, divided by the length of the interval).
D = 0.03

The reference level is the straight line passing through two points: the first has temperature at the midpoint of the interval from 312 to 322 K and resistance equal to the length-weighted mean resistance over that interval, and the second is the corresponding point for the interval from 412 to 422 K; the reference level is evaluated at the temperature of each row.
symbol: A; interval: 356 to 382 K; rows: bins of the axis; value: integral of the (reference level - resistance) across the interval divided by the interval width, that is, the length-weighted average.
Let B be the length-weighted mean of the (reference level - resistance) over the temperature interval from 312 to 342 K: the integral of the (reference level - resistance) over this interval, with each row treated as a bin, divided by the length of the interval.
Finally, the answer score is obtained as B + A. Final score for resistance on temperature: -16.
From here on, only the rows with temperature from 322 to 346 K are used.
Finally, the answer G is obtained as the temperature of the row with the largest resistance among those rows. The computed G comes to 329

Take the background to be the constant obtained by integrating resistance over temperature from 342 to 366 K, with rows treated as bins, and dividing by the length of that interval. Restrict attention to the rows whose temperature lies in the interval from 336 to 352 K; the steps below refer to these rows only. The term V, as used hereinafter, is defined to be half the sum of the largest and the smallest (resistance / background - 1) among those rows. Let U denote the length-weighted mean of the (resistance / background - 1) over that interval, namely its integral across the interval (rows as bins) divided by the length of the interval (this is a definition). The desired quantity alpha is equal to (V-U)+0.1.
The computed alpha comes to 0.116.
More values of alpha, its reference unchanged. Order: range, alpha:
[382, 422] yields 0.112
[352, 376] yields 0.108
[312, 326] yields 0.079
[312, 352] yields 0.076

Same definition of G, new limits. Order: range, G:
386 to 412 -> 394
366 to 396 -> 394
